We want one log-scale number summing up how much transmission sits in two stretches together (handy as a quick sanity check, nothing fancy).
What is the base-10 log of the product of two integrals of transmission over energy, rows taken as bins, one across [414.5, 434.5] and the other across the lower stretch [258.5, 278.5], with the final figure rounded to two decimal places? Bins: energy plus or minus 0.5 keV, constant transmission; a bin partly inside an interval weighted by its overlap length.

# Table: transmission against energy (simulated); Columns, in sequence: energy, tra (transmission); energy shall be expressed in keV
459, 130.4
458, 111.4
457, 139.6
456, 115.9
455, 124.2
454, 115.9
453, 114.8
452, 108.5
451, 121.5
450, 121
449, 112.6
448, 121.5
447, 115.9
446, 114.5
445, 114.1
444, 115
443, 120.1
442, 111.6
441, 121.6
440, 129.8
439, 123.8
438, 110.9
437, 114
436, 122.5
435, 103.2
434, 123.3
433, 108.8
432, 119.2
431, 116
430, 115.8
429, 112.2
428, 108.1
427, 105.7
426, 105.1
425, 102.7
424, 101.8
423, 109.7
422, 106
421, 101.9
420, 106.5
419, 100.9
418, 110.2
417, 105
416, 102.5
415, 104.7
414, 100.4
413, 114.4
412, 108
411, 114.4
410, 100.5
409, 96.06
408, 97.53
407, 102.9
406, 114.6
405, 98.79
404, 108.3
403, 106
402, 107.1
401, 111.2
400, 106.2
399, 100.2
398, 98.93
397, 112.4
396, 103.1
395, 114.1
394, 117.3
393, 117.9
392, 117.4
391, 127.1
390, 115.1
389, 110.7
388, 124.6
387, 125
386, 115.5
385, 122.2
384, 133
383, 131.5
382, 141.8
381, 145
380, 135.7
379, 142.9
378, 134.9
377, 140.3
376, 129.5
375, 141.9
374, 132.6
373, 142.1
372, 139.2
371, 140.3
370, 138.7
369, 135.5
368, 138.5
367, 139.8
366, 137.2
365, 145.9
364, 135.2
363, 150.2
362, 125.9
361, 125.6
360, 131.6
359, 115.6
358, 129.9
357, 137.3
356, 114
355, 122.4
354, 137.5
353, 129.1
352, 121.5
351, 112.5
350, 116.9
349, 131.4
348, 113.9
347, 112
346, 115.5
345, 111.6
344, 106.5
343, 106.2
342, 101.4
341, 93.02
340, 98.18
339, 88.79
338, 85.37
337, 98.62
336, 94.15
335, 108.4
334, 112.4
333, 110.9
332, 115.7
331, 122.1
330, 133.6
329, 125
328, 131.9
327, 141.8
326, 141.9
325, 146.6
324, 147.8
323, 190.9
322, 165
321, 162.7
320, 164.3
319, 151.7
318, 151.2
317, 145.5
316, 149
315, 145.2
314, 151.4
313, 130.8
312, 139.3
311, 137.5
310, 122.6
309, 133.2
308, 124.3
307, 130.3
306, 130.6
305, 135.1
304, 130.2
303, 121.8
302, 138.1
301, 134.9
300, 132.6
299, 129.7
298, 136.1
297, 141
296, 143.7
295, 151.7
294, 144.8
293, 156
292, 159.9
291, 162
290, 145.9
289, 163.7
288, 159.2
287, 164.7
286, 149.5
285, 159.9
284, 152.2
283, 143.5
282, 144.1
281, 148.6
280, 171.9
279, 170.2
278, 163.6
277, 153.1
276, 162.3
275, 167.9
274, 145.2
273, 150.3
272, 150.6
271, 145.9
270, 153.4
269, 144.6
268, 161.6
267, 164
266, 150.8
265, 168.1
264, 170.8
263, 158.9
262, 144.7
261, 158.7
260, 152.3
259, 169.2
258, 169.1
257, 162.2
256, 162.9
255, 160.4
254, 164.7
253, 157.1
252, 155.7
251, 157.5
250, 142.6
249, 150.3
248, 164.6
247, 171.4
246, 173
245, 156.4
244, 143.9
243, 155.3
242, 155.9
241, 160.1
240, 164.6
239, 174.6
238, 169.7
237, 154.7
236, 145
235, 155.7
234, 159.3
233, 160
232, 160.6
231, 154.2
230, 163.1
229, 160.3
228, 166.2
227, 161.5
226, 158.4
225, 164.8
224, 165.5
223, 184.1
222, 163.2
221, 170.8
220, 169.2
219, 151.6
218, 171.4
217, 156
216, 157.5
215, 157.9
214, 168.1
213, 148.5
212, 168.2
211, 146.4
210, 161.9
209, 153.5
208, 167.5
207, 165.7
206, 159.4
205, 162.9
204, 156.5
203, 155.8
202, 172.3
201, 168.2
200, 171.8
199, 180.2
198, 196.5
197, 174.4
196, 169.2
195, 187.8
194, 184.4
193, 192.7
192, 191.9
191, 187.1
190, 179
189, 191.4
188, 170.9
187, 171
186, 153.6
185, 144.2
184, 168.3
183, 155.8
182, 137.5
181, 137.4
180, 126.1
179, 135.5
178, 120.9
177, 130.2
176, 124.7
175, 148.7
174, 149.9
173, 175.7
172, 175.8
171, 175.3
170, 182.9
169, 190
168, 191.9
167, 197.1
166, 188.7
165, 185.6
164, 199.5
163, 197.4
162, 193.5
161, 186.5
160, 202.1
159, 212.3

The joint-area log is 6.83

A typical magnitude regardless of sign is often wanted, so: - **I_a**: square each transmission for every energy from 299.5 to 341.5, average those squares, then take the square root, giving 133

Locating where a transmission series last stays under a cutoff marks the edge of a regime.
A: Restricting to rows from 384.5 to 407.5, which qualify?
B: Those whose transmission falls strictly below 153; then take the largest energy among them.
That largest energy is 407 keV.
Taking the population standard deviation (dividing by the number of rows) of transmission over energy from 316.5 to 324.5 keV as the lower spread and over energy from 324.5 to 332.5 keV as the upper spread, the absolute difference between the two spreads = 3.6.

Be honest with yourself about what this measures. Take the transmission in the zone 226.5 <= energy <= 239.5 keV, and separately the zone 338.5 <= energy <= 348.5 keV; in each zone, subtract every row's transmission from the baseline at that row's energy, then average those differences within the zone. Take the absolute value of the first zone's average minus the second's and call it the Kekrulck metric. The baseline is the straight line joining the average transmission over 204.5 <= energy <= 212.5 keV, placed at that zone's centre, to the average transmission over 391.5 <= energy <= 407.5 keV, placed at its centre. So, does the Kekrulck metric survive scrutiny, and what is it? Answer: 25.5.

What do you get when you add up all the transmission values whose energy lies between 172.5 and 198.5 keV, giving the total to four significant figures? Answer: 4205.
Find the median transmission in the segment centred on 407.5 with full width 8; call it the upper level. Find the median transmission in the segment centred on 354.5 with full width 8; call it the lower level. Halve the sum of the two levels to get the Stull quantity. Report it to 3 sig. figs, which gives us 114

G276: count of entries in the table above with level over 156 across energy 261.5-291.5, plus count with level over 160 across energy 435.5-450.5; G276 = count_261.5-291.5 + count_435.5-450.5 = 15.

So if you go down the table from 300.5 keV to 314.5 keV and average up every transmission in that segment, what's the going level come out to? 133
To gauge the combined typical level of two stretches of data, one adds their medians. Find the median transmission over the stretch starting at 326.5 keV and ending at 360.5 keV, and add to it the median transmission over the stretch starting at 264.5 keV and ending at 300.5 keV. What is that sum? 267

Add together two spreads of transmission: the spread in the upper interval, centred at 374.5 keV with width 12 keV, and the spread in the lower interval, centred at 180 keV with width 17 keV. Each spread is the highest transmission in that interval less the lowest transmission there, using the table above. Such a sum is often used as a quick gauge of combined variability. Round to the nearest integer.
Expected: 68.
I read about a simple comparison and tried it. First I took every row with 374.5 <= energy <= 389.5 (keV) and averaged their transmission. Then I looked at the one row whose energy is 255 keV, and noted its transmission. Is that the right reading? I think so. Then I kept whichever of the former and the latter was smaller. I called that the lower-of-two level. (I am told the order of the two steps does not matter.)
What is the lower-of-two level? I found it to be 132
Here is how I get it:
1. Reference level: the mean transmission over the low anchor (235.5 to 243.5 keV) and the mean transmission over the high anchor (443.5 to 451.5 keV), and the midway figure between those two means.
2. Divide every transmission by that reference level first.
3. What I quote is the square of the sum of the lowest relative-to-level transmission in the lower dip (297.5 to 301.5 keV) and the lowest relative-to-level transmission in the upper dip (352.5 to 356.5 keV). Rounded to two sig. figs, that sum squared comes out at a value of 3.1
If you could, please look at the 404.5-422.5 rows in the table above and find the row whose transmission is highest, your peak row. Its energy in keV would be 406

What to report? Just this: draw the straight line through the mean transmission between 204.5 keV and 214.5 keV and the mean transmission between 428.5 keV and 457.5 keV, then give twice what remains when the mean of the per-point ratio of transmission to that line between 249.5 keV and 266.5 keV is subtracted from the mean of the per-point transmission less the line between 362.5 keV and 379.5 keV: 15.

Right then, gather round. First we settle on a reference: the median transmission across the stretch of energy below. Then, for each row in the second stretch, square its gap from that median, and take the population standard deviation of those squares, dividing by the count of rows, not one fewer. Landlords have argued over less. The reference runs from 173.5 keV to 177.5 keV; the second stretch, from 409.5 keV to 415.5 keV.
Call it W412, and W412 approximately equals 370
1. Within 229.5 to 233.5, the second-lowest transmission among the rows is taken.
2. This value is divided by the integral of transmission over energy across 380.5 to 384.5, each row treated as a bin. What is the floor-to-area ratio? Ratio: 0.29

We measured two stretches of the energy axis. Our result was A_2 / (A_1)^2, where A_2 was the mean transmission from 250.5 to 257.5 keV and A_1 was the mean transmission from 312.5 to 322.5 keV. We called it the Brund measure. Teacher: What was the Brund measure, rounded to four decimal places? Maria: 0.0070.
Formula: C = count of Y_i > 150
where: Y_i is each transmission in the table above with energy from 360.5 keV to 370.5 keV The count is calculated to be 1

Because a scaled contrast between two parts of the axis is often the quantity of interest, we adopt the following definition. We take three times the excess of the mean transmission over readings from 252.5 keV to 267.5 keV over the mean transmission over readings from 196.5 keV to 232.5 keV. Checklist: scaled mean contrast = -10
